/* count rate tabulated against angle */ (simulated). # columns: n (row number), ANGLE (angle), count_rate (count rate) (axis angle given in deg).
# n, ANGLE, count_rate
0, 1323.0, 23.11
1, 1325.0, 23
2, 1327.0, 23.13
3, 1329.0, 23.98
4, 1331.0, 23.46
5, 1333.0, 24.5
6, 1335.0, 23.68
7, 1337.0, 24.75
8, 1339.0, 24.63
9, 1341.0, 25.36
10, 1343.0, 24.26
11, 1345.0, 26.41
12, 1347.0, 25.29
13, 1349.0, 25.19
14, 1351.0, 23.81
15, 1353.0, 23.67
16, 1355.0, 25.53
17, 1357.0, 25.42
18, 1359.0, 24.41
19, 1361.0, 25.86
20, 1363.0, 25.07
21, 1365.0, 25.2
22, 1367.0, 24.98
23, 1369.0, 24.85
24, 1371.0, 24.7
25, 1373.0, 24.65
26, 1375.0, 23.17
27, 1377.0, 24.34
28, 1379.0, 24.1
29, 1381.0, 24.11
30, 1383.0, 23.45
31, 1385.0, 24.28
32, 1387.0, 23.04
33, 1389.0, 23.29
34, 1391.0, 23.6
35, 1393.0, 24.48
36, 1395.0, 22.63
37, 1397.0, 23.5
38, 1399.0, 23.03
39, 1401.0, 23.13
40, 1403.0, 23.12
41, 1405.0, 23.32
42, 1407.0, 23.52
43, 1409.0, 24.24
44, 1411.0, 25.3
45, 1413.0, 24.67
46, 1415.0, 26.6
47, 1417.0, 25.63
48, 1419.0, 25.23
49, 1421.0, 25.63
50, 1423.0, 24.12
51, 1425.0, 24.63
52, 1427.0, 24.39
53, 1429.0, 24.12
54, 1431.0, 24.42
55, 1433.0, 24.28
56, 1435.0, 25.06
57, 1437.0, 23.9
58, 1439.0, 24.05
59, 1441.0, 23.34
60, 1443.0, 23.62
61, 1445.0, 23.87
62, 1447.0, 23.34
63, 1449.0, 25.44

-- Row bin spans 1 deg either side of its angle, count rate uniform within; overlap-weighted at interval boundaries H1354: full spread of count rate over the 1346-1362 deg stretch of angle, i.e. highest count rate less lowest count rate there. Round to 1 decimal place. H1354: 2.2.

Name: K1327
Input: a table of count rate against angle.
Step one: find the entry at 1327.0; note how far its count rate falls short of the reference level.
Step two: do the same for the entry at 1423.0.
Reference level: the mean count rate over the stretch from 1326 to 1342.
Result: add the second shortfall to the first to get 1.1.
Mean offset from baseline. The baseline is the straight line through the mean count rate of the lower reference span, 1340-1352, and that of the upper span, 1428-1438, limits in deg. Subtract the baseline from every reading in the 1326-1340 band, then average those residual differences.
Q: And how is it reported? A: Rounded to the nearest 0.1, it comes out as -1.1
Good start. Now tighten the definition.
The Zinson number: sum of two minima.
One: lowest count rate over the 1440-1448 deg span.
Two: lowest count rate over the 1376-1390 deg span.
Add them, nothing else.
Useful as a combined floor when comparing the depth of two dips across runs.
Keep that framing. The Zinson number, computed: 46.4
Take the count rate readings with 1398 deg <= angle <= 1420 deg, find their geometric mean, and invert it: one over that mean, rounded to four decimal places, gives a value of 0.0411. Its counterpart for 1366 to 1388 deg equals 0.0414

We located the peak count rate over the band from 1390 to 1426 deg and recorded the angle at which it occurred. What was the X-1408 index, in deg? 1415.0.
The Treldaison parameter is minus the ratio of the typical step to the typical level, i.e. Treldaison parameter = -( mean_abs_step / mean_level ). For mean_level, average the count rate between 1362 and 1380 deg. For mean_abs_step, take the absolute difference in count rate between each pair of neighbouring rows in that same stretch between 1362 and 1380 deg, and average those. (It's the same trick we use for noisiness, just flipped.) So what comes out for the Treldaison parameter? -0.018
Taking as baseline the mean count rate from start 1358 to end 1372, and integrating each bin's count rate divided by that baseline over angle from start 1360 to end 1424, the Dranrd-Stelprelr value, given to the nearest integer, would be 62 deg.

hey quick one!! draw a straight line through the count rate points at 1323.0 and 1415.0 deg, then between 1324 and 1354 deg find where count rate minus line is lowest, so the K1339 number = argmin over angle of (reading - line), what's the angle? 1353.0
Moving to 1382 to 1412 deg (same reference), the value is 1395.0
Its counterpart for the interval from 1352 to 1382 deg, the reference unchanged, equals 1375.0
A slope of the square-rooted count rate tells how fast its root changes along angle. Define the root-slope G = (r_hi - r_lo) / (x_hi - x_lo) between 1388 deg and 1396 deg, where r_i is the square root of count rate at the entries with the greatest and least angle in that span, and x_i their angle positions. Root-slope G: -0.011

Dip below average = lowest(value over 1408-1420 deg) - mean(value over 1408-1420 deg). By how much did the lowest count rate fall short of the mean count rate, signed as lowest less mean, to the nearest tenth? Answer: -1.0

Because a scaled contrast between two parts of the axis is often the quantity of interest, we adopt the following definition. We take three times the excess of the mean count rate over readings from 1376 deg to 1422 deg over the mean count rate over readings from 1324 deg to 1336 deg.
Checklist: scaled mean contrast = 1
